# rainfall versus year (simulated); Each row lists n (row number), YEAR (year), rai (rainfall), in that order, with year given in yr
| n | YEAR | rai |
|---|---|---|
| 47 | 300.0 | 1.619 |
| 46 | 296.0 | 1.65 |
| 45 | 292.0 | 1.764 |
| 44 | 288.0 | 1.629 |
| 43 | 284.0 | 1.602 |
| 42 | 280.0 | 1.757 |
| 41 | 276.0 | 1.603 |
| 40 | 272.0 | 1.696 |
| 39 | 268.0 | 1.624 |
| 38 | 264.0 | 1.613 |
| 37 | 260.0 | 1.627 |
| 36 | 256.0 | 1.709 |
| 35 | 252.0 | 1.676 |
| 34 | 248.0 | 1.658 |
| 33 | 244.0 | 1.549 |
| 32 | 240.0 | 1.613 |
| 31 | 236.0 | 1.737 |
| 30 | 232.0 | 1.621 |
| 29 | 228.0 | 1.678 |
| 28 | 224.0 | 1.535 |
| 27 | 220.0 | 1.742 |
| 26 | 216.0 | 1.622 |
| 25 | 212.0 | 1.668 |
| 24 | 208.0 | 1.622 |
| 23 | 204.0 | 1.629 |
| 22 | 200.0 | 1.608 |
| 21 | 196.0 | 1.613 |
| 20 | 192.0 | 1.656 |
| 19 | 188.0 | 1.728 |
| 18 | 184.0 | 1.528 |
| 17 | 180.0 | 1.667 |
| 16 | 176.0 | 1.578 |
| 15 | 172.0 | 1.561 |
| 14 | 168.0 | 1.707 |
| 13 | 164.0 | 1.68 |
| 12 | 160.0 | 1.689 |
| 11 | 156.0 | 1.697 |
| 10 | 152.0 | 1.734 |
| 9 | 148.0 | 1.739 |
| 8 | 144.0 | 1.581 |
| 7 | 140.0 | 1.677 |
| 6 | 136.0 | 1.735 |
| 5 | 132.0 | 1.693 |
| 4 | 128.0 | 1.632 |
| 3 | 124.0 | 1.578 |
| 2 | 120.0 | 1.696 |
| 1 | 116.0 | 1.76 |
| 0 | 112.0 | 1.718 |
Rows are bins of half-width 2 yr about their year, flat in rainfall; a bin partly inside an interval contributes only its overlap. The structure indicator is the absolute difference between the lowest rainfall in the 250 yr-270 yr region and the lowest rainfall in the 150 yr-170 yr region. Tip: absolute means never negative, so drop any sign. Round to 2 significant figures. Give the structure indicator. 0.067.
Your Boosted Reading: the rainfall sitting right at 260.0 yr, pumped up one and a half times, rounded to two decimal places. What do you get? 2.44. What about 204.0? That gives 2.44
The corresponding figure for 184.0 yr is 2.29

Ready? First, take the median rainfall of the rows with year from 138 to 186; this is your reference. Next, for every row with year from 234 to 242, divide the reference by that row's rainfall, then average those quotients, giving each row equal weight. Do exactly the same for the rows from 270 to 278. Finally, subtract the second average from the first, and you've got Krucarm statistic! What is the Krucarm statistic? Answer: -0.015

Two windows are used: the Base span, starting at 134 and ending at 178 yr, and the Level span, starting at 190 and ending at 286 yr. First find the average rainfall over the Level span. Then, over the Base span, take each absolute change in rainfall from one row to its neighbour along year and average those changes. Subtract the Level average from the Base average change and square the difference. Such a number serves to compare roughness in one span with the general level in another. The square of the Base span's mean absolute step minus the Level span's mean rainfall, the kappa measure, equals 2.52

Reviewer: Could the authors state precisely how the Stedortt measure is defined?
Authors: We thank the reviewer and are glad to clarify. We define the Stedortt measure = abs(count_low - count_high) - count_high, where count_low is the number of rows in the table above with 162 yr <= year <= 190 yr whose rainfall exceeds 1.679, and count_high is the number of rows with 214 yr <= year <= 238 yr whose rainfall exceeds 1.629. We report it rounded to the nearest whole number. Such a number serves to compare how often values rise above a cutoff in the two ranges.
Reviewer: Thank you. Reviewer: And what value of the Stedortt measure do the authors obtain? -3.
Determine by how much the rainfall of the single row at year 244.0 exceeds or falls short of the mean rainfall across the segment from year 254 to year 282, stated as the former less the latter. -0.11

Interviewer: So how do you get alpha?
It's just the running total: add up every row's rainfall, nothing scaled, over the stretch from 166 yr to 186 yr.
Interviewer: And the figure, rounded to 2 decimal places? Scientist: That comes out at 8.04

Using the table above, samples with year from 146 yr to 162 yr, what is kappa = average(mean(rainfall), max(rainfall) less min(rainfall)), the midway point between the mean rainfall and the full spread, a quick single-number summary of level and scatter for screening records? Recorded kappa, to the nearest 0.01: 0.88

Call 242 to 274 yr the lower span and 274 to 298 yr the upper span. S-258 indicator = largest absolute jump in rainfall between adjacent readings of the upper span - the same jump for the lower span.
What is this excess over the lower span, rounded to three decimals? 0.046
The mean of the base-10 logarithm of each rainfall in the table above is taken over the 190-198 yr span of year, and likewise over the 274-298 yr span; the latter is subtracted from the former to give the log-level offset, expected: -0.008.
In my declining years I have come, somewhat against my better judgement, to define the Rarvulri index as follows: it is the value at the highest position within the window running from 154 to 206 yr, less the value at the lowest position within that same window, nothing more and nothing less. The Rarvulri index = -0.068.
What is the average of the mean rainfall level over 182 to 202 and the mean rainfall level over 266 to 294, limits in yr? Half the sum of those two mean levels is 1.65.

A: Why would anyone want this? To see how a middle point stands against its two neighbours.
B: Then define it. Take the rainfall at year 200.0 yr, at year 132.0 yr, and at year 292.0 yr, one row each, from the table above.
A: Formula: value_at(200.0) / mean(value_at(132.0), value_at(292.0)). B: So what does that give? 0.93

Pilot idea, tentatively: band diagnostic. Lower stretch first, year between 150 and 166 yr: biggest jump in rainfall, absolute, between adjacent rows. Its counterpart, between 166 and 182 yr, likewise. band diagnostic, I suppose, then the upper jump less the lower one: 0.11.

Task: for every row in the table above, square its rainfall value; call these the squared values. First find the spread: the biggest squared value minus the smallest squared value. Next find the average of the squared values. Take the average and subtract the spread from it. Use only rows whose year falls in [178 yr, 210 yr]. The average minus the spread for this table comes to 2.01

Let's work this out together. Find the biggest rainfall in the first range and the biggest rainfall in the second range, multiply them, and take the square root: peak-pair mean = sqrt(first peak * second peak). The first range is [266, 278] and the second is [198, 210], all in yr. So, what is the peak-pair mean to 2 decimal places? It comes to 1.66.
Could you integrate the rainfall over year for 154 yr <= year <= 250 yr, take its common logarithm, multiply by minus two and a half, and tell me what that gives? -5.5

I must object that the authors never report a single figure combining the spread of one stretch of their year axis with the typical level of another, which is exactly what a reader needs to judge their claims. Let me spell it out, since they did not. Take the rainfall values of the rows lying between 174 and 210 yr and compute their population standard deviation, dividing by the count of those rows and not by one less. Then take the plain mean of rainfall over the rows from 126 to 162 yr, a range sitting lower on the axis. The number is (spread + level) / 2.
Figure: 0.870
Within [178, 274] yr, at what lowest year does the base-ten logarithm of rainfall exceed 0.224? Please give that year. 188.0 yr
